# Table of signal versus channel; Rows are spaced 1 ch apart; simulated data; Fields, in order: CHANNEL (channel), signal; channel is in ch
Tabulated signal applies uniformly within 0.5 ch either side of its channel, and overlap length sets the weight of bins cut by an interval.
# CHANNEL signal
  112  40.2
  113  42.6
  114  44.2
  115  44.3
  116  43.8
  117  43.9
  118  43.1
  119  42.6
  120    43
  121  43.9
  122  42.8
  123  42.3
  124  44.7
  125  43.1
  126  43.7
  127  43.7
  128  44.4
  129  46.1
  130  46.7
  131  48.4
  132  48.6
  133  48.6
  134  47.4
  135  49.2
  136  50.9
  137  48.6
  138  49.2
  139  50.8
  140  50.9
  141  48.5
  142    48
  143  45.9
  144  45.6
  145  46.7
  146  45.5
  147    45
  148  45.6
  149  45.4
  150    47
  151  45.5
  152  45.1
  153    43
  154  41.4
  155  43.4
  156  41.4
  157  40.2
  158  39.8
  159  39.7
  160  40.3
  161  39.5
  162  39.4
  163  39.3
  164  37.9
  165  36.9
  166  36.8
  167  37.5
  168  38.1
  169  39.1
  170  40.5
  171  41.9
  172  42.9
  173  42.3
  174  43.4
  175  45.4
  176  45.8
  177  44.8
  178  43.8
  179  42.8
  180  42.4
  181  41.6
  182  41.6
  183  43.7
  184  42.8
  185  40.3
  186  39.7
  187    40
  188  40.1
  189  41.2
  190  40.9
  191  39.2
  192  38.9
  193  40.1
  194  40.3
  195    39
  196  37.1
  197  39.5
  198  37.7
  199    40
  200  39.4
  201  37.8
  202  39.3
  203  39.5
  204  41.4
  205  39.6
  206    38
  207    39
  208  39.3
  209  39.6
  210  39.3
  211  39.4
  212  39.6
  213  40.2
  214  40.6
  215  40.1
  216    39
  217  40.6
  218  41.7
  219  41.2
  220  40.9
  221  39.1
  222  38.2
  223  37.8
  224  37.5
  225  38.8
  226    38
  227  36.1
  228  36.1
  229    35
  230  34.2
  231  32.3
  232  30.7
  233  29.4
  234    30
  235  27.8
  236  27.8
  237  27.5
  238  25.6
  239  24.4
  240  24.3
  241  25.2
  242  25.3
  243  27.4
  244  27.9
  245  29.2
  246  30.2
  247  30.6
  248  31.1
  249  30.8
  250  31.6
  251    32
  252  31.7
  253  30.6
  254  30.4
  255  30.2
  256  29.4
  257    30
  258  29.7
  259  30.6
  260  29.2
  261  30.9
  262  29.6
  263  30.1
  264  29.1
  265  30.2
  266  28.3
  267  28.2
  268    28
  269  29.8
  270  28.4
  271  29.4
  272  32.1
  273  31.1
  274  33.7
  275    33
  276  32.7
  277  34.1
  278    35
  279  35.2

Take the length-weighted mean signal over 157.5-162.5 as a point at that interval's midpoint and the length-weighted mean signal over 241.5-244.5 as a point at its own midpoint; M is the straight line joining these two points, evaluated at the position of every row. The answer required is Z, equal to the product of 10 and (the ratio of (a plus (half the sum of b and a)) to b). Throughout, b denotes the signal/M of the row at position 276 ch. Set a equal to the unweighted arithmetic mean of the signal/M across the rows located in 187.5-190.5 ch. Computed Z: 16.5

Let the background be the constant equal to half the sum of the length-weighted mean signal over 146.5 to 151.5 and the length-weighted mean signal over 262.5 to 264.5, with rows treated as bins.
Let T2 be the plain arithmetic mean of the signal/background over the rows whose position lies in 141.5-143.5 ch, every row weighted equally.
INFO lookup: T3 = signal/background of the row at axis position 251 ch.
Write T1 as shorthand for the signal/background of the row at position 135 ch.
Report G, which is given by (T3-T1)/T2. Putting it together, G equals -0.37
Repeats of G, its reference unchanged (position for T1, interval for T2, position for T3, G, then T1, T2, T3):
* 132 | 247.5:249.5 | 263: -0.60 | 1.29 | 0.82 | 0.80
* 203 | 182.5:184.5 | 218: 0.05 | 1.05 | 1.15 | 1.11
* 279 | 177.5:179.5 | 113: 0.17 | 0.93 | 1.15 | 1.13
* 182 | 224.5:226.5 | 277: -0.20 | 1.10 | 1.02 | 0.91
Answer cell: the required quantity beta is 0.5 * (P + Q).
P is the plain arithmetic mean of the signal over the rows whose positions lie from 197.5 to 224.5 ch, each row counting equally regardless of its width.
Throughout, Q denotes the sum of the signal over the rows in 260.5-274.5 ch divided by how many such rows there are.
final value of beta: 34.7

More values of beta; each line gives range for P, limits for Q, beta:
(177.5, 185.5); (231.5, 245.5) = 34.8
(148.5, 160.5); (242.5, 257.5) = 36.4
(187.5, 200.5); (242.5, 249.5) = 34.5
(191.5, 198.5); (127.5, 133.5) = 43.0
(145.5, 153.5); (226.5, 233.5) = 39.3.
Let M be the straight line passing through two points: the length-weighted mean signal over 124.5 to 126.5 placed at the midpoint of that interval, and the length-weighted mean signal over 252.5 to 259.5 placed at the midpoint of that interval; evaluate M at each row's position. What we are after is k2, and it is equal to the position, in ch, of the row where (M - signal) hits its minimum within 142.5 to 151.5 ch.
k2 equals 150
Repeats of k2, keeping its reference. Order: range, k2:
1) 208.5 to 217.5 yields 217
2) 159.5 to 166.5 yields 160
